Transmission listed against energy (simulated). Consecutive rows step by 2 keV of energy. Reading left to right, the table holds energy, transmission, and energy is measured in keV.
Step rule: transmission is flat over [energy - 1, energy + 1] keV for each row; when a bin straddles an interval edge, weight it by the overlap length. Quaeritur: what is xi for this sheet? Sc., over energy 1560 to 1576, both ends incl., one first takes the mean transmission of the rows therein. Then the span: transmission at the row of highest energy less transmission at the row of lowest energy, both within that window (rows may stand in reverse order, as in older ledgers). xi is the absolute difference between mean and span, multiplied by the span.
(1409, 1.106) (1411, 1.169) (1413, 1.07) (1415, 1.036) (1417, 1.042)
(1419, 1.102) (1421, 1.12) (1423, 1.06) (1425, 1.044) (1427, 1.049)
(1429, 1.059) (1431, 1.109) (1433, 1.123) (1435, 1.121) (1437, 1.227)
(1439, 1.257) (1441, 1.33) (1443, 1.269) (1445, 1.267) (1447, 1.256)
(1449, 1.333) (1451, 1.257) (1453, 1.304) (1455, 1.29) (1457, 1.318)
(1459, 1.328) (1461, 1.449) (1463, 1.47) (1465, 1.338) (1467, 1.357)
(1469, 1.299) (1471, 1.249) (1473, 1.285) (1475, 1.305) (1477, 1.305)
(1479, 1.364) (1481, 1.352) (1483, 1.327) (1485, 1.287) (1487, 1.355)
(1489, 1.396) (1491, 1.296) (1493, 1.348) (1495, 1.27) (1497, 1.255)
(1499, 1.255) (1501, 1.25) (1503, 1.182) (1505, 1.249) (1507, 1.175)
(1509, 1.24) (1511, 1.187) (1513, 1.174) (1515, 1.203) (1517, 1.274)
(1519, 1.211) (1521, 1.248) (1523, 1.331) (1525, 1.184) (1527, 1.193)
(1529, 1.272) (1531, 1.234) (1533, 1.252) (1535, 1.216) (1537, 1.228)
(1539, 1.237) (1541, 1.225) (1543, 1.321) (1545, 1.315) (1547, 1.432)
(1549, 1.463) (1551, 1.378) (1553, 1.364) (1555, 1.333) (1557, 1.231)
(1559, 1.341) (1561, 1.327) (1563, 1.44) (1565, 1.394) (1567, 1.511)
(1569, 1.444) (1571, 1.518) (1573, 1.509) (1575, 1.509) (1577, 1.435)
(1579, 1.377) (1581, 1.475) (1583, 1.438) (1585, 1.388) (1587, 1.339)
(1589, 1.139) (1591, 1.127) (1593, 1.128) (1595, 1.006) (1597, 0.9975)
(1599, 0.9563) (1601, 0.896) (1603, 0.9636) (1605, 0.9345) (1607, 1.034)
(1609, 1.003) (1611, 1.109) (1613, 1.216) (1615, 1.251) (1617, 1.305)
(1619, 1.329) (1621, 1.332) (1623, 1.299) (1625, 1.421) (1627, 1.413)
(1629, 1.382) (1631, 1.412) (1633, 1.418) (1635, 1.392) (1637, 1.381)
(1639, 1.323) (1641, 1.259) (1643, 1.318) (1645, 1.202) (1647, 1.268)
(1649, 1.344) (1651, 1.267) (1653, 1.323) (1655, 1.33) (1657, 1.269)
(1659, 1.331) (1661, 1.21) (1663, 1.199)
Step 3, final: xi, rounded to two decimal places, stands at 0.23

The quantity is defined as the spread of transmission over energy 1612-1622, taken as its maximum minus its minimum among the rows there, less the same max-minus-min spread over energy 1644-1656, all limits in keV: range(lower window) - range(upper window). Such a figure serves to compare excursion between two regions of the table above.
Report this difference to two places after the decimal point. -0.03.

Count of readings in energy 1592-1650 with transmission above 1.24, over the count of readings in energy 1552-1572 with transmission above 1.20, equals 1.7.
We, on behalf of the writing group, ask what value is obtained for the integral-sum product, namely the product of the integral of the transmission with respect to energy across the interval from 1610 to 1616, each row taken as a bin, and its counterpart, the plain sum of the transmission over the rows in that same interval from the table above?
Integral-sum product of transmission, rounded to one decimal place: 25.6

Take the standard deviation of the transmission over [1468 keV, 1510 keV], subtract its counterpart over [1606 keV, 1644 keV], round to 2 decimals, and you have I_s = -0.07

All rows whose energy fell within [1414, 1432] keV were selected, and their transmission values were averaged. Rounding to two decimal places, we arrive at 1.07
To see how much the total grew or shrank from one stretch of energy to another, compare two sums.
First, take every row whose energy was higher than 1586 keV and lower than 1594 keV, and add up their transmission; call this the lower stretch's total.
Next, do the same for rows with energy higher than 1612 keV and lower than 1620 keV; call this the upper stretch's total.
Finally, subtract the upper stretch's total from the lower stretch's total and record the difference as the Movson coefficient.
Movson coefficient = -0.37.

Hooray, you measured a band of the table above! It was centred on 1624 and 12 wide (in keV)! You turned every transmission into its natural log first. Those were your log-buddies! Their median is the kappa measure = 0.31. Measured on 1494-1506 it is 0.23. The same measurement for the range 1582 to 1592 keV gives 0.29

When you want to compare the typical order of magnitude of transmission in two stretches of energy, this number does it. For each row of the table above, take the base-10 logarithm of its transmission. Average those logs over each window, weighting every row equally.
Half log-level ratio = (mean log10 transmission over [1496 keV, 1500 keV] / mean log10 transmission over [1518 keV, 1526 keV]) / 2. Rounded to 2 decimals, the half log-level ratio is 0.52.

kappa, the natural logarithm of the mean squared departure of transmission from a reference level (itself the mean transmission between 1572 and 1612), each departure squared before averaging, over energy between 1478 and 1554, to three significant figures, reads -4.31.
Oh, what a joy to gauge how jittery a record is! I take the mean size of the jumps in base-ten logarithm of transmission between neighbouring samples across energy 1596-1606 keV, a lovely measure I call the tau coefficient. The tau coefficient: 0.023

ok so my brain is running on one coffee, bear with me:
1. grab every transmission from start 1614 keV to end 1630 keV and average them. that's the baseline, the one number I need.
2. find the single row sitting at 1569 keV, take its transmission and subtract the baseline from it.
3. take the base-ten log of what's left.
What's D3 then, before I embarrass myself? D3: -0.99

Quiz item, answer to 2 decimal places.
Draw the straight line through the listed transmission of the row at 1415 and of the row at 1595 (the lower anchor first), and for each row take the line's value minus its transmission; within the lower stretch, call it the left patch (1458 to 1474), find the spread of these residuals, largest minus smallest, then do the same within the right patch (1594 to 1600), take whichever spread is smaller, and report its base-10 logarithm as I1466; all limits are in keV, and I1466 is -1.31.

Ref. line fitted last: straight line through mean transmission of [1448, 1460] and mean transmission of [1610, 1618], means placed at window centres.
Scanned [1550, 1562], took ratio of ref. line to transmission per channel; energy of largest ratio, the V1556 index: 1557 keV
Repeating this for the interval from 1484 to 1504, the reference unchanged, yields 1503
